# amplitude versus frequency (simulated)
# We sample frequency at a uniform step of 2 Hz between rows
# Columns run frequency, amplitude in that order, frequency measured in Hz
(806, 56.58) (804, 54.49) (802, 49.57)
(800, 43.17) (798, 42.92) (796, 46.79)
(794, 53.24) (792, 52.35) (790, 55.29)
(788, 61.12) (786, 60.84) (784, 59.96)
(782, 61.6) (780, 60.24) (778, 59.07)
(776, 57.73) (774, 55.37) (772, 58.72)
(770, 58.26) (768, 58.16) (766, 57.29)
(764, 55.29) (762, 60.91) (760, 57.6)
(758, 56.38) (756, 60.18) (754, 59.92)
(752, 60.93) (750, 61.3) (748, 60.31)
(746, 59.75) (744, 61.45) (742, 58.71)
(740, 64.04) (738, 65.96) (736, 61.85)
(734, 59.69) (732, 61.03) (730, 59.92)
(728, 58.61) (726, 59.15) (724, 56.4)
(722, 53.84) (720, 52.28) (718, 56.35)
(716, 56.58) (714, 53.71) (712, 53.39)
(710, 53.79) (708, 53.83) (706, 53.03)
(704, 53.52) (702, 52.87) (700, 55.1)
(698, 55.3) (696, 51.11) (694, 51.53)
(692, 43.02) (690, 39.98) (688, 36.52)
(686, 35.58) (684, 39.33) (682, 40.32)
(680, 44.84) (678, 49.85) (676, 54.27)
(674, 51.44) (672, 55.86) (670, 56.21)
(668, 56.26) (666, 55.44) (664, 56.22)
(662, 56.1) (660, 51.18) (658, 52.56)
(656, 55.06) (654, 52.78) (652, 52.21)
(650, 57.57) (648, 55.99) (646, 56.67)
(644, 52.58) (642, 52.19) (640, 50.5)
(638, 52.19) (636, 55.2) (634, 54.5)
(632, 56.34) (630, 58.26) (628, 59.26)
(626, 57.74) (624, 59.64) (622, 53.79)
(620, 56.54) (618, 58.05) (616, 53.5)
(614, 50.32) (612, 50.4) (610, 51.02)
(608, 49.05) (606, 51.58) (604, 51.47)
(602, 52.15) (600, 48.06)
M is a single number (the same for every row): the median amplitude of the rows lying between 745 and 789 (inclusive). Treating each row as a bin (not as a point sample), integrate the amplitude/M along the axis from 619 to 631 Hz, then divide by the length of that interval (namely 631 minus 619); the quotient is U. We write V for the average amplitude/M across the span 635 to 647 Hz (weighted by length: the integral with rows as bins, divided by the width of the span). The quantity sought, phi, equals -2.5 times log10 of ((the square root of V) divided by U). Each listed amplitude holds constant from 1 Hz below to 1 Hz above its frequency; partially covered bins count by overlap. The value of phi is 0.02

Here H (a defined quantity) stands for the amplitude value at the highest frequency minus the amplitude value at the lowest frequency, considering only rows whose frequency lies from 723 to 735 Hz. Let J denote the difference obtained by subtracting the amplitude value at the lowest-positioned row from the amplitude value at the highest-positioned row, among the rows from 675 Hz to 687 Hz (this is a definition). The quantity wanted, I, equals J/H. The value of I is -5.7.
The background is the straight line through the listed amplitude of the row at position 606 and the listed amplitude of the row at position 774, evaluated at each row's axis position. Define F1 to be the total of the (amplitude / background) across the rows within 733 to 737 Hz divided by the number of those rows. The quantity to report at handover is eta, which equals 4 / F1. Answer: 3.6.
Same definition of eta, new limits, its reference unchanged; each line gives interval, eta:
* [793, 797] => 4.5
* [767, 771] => 3.8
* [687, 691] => 5.6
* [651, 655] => 4.0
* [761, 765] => 3.8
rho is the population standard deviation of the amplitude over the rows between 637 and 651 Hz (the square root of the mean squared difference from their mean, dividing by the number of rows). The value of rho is 2.53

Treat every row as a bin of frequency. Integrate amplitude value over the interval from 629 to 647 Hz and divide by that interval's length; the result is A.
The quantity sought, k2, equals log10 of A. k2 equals 1.73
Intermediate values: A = 54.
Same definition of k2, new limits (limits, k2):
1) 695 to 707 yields 1.73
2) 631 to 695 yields 1.71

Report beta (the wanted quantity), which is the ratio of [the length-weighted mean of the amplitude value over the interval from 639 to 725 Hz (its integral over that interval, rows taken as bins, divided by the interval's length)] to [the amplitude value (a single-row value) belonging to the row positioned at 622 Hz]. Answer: 0.96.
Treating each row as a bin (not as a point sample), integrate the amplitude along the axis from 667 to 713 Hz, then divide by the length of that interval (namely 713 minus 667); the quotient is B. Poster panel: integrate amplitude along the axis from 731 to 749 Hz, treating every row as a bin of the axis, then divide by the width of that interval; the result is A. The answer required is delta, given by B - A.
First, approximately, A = 61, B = 49.4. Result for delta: -12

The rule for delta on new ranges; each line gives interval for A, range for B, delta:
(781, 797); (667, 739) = -4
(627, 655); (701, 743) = 2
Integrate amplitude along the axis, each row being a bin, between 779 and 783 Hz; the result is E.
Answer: 244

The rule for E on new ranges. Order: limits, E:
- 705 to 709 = 214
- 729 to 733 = 242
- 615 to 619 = 223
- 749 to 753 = 244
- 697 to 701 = 221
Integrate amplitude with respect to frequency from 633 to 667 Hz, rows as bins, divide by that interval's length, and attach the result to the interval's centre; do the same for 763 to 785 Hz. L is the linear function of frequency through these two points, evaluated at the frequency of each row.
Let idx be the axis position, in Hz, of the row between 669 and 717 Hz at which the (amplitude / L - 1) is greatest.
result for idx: 670 Hz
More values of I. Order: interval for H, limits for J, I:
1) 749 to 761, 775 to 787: -0.8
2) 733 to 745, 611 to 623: 1.9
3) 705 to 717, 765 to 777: 0.1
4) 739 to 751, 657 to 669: -1.4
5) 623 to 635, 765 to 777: -0.1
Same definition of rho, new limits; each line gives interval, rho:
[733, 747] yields 2.40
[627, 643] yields 2.89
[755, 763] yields 1.85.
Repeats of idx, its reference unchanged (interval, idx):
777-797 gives 782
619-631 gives 624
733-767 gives 738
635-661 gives 650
